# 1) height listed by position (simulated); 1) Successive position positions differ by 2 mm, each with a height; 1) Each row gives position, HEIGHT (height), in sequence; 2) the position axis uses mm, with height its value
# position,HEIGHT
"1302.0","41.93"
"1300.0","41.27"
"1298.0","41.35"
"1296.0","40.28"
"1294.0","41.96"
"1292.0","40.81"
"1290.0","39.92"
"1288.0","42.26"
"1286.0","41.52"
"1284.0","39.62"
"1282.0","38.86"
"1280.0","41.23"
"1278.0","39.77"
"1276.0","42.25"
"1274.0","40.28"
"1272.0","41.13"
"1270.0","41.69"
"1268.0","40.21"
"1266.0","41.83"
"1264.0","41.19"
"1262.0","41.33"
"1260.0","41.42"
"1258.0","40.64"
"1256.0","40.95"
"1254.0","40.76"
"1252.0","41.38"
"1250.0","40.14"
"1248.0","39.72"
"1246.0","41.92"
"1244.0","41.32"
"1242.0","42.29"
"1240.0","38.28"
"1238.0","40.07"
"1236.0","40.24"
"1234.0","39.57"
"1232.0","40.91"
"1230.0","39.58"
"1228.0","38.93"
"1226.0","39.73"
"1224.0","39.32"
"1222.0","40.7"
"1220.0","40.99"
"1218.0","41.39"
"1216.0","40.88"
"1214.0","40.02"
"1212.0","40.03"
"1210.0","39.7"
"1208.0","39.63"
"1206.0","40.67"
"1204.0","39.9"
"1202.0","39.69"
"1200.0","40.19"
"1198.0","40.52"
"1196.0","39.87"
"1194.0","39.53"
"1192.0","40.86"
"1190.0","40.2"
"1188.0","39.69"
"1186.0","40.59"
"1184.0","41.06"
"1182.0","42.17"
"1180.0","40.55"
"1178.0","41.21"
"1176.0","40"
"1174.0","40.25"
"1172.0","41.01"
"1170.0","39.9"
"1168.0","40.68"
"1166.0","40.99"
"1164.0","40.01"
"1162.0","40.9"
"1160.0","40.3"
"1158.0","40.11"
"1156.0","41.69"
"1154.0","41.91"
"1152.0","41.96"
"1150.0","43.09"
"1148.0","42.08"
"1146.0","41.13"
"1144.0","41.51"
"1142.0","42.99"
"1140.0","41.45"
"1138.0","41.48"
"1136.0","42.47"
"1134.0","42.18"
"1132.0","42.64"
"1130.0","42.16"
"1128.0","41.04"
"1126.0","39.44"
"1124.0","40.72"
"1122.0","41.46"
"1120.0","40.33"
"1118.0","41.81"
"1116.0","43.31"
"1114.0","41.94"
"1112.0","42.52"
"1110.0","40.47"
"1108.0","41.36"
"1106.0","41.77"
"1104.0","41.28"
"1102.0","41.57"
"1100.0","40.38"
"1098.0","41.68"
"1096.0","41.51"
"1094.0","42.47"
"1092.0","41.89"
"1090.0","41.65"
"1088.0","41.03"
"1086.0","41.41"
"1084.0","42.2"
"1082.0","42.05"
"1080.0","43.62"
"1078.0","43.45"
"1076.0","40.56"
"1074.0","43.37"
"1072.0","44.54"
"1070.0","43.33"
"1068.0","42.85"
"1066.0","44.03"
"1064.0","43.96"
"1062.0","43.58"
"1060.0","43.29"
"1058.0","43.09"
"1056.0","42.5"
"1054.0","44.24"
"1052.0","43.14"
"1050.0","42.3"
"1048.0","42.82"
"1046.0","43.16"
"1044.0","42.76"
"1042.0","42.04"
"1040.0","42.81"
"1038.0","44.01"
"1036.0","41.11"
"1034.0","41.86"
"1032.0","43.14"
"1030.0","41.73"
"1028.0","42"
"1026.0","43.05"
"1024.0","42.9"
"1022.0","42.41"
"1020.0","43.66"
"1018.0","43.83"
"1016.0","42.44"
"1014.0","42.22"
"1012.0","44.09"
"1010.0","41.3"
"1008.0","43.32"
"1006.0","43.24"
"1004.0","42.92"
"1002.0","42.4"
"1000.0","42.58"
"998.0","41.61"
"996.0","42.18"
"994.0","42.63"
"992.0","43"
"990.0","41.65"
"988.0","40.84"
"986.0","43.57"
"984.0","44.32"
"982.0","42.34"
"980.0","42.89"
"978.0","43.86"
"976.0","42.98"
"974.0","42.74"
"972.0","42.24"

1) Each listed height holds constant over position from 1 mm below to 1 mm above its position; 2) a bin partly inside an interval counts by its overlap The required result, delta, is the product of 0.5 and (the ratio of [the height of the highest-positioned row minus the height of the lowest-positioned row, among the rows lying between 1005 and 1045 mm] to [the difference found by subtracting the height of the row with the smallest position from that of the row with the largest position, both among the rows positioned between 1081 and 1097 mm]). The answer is 0.4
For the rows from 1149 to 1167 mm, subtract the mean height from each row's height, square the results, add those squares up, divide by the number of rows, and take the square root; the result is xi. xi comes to 0.97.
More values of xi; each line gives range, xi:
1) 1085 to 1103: 0.54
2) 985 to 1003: 0.77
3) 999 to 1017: 0.75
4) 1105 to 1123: 0.87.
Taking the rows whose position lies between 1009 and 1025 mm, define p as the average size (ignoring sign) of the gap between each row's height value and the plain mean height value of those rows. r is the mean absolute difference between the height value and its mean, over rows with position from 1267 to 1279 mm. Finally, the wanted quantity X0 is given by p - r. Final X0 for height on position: -0.04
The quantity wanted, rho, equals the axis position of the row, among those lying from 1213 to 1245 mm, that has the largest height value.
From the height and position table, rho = 1242.0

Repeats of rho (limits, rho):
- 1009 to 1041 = 1012.0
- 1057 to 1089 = 1072.0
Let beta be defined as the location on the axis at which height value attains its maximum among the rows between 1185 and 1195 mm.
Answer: 1192.0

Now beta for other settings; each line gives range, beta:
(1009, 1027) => 1012.0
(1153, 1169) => 1154.0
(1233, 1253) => 1242.0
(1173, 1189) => 1182.0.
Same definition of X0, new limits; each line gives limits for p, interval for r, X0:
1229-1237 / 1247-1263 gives 0.02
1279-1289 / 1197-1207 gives 0.85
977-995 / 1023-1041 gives 0.08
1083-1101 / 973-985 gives -0.16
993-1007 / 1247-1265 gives -0.08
